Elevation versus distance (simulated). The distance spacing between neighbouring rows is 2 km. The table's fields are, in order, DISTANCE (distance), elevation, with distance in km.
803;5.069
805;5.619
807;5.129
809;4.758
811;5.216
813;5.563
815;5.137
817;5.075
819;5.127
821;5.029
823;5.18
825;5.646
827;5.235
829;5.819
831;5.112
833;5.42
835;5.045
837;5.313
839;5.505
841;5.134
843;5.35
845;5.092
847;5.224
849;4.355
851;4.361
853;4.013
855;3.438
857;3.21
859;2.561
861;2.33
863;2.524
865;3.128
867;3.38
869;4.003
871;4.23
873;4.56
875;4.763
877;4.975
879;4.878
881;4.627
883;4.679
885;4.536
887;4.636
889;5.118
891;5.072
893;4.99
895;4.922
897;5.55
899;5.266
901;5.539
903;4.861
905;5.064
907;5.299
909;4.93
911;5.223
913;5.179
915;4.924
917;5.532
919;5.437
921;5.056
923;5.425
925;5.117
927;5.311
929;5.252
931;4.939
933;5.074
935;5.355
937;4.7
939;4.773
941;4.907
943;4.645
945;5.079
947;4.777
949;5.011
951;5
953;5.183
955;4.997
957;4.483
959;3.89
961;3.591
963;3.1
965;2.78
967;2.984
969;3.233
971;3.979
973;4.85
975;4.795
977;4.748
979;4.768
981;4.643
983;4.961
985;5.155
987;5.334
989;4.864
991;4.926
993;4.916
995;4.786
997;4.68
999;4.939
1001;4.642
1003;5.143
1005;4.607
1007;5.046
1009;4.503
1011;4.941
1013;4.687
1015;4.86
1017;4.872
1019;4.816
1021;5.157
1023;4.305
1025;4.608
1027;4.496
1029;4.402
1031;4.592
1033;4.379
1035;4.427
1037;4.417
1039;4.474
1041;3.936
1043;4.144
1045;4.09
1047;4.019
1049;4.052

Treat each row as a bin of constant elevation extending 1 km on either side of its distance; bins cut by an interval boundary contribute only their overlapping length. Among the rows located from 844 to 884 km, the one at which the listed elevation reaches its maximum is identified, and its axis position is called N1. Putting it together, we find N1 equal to 847 km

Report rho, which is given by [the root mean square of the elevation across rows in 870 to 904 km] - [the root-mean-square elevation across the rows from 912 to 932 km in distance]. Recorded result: -0.32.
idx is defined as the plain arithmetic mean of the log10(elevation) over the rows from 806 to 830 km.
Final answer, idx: 0.72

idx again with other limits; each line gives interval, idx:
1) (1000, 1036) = 0.67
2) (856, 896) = 0.61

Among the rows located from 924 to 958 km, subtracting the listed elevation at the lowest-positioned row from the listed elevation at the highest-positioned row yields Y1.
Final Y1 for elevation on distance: -0.6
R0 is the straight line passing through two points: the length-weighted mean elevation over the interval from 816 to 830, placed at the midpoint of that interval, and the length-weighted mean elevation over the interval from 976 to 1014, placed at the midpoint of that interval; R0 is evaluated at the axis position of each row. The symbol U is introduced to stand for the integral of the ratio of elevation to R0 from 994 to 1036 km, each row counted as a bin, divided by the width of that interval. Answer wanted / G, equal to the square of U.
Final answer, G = 0.96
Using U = 0.98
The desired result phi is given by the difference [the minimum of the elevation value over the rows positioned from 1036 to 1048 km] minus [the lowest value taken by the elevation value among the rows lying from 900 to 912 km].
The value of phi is -0.9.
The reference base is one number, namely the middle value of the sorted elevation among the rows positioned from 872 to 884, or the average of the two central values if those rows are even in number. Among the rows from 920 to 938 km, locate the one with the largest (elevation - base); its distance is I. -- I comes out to 923 km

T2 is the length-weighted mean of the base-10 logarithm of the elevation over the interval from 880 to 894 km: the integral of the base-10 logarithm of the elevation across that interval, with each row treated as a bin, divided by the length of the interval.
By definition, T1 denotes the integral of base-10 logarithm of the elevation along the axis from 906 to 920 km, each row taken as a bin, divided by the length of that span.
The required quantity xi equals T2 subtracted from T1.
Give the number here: 0.036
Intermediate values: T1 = 0.72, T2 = 0.682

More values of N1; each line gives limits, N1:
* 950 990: 987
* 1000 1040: 1021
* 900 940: 901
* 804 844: 829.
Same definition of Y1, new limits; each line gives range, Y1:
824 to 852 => -1.3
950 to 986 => 0.2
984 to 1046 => -1.1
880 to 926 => 0.5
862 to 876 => 2.2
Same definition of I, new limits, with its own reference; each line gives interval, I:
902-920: 917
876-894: 889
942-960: 953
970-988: 987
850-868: 851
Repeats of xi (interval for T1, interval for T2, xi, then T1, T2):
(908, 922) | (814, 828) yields -0.002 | 0.71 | 0.716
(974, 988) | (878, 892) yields 0.011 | 0.69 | 0.680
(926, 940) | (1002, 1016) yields 0.020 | 0.70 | 0.683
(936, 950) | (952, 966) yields 0.093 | 0.68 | 0.592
